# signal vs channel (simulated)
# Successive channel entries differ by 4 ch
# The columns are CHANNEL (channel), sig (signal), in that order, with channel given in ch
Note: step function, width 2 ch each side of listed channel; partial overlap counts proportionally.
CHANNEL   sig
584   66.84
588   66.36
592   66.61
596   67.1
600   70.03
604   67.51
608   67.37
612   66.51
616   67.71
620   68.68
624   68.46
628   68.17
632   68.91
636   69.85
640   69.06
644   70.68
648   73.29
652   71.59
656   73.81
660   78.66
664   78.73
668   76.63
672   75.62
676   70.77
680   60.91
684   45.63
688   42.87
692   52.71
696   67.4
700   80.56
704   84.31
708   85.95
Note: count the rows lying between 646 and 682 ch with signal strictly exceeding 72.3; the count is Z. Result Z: 6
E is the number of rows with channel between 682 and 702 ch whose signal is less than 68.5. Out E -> 4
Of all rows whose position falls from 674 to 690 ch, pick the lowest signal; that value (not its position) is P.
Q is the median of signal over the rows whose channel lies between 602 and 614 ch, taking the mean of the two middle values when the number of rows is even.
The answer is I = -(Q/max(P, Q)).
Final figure -1.00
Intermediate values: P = 42.87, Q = 67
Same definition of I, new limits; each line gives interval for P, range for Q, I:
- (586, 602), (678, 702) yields -0.86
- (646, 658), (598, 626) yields -0.95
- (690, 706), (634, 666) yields -1.00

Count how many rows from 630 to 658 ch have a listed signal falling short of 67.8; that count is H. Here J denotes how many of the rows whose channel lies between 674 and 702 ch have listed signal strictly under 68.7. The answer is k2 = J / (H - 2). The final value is -2.5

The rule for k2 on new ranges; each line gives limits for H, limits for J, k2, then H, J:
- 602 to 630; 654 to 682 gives 0.5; 4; 1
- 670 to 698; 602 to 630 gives 2.3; 5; 7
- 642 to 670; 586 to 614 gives -3.0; 0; 6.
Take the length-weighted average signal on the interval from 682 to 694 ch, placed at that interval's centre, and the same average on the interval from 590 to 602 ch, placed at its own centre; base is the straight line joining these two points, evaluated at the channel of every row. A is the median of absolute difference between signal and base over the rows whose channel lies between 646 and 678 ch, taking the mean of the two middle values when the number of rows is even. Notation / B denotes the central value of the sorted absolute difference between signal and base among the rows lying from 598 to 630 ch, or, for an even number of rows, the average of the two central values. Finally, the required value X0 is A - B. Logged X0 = 19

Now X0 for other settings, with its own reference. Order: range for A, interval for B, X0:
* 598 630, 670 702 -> -13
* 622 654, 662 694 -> -5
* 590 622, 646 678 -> -21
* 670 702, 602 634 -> 11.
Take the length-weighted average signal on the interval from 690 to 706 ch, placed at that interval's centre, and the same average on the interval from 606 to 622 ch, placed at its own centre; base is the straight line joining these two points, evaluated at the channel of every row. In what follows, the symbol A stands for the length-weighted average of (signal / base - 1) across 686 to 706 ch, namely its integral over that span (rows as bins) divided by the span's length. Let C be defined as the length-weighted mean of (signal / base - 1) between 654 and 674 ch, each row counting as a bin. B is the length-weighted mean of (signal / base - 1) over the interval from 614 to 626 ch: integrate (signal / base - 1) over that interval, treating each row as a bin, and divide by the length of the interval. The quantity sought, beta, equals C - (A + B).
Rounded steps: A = -0.08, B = 0.007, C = 0.10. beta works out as 0.17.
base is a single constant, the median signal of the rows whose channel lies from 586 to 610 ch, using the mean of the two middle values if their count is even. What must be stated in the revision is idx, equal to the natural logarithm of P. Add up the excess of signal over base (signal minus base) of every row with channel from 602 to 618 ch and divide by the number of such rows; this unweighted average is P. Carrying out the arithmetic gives -3.2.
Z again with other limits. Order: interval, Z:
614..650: 1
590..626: 0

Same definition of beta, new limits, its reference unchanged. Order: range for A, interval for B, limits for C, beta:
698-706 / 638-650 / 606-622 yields -0.19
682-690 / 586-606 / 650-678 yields 0.44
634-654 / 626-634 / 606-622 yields -0.03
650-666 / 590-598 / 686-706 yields -0.17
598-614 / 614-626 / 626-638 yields -0.01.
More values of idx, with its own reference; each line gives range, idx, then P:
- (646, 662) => 2.0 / 7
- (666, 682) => 1.3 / 4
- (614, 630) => 0.0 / 1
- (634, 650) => 1.2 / 3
